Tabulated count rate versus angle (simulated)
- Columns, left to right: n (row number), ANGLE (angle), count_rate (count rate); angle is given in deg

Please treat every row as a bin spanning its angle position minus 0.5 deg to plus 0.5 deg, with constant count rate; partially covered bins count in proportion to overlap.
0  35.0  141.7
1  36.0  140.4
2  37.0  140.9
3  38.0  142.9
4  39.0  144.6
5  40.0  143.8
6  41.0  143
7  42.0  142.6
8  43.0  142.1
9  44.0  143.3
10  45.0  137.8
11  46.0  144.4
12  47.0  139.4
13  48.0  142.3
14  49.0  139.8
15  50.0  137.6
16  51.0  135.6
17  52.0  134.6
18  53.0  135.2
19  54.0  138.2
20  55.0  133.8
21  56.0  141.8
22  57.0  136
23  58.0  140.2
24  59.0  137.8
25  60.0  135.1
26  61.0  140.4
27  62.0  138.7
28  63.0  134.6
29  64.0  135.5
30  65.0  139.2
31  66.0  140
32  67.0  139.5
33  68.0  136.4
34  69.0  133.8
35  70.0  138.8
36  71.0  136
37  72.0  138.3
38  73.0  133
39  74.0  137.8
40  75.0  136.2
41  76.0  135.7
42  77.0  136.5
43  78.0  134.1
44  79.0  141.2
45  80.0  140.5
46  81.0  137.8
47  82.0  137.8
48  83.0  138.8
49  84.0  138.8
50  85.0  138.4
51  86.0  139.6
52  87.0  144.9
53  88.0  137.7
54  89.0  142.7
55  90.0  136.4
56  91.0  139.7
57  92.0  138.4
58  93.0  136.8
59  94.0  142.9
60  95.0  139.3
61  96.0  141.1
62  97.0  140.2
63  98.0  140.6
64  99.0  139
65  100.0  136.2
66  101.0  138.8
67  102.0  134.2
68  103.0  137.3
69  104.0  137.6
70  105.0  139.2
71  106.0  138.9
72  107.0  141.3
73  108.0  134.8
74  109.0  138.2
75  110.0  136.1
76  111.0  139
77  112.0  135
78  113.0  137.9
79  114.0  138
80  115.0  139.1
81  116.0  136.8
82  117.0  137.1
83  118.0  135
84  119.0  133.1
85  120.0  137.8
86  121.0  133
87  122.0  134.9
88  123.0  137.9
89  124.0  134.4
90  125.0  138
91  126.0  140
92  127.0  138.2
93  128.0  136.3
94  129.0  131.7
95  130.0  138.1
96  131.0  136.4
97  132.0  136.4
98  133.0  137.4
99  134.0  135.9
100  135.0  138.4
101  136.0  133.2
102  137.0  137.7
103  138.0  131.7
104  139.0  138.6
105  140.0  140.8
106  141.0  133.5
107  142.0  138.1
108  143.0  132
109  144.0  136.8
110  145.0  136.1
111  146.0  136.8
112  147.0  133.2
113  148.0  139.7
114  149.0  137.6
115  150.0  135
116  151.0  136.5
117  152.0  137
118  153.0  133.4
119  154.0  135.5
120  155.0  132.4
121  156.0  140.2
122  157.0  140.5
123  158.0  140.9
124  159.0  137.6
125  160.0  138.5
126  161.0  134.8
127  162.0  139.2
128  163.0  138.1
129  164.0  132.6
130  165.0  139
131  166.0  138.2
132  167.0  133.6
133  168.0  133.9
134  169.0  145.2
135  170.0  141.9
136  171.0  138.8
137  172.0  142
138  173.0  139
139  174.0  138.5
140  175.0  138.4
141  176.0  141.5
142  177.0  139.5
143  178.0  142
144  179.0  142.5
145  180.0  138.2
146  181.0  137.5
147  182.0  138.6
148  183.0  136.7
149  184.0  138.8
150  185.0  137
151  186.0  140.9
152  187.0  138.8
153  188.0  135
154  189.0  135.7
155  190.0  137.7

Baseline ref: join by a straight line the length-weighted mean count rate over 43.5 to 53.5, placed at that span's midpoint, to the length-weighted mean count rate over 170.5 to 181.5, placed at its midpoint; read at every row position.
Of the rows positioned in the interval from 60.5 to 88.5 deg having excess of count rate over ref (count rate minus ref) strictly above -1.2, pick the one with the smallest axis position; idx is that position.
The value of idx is 61.0 deg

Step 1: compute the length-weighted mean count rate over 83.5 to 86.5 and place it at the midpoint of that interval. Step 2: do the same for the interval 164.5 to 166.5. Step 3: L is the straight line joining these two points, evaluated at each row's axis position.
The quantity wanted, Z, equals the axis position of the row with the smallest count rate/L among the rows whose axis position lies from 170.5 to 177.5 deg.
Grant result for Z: 175.0 deg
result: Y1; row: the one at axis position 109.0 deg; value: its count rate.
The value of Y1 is 138.2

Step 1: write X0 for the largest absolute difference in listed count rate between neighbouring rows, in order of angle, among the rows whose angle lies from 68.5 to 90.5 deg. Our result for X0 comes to 7.20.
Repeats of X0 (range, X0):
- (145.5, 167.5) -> 7.80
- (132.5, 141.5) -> 7.30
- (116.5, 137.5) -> 6.40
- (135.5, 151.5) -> 7.30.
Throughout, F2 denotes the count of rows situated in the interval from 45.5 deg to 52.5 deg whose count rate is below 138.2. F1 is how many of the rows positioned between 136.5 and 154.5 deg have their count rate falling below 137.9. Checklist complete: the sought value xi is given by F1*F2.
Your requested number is 42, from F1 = 14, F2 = 3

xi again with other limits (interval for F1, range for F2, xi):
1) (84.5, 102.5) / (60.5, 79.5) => 55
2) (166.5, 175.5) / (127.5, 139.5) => 20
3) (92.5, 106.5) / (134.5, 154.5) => 80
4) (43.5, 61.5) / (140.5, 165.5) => 162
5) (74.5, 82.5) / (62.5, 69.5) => 24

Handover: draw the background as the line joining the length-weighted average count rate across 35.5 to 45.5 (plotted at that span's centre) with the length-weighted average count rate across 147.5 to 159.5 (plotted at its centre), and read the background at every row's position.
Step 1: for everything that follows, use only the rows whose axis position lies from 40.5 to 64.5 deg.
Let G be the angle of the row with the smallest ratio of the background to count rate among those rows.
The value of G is 46.0 deg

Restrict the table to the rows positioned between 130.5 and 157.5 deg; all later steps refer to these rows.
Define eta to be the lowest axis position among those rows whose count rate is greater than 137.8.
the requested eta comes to 135.0 deg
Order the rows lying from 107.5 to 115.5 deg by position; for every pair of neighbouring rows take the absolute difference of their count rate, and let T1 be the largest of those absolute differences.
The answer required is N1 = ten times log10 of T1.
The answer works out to 6.0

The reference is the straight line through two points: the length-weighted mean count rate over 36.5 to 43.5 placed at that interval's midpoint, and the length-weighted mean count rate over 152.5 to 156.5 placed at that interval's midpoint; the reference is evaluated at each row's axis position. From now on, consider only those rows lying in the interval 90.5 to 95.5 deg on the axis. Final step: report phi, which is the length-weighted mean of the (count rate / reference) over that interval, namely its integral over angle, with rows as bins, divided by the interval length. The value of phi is 1.00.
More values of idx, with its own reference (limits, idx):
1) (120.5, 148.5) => 126.0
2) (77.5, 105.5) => 79.0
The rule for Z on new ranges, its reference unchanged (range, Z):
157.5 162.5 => 161.0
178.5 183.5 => 183.0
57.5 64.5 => 63.0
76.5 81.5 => 78.0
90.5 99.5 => 93.0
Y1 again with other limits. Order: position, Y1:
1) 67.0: 139.5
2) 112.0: 135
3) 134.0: 135.9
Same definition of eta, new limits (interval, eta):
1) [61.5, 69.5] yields 62.0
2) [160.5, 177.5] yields 162.0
